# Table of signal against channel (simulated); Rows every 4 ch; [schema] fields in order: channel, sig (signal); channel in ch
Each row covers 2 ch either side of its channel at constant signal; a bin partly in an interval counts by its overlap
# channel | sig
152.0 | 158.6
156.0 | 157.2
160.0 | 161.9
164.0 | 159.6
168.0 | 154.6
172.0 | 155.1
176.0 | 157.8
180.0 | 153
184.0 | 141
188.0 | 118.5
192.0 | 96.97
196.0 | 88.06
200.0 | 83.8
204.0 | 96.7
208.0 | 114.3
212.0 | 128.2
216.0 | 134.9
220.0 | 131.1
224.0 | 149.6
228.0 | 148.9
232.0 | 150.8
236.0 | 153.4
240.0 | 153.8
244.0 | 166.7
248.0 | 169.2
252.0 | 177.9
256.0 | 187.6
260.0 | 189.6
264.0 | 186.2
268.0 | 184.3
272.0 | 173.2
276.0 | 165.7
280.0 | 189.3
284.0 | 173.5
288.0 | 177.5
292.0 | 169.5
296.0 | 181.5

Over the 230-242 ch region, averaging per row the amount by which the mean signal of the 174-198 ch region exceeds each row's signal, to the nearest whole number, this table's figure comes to -27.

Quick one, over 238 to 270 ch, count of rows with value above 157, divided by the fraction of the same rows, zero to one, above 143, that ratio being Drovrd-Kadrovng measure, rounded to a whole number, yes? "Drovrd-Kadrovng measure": 7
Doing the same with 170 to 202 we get 3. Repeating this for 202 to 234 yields 0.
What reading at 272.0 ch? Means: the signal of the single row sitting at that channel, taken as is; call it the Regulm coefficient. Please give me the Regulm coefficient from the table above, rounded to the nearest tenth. 173.2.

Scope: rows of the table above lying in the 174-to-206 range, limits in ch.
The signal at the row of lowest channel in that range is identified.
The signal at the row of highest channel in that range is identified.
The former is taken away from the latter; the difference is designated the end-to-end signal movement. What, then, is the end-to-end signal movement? -61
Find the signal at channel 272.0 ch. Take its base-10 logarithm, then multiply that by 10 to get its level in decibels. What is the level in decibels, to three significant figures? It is 22.4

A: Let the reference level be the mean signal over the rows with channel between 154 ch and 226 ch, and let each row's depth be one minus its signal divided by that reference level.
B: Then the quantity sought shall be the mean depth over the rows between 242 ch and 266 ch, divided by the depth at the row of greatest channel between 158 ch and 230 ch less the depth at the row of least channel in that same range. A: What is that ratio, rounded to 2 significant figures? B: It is -3.6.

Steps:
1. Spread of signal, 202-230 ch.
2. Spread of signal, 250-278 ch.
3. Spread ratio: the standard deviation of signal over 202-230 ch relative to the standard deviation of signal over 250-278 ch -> 2.1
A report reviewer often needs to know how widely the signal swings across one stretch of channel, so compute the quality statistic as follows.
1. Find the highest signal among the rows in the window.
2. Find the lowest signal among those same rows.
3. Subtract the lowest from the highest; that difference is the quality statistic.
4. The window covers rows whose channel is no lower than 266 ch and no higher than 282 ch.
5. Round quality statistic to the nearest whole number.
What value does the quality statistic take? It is 24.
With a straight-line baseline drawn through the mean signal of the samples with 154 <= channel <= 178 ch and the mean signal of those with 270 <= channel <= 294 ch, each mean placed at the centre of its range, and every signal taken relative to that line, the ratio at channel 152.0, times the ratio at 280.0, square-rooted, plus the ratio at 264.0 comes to 2.13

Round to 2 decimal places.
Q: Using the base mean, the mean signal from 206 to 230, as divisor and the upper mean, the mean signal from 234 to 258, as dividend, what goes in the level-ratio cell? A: 1.25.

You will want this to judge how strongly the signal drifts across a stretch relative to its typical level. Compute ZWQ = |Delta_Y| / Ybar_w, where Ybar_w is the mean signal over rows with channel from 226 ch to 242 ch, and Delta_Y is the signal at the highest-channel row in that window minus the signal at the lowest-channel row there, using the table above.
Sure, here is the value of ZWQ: 0.03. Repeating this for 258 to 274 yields 0.09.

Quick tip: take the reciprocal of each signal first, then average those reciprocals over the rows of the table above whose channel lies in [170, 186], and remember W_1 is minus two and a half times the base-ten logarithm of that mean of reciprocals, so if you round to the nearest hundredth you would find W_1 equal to 5.45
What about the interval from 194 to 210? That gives 4.94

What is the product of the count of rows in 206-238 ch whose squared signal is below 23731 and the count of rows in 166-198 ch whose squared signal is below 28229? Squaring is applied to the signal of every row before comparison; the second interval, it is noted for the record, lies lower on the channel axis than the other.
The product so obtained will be 64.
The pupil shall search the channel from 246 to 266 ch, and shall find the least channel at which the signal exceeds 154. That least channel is 248.0 ch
